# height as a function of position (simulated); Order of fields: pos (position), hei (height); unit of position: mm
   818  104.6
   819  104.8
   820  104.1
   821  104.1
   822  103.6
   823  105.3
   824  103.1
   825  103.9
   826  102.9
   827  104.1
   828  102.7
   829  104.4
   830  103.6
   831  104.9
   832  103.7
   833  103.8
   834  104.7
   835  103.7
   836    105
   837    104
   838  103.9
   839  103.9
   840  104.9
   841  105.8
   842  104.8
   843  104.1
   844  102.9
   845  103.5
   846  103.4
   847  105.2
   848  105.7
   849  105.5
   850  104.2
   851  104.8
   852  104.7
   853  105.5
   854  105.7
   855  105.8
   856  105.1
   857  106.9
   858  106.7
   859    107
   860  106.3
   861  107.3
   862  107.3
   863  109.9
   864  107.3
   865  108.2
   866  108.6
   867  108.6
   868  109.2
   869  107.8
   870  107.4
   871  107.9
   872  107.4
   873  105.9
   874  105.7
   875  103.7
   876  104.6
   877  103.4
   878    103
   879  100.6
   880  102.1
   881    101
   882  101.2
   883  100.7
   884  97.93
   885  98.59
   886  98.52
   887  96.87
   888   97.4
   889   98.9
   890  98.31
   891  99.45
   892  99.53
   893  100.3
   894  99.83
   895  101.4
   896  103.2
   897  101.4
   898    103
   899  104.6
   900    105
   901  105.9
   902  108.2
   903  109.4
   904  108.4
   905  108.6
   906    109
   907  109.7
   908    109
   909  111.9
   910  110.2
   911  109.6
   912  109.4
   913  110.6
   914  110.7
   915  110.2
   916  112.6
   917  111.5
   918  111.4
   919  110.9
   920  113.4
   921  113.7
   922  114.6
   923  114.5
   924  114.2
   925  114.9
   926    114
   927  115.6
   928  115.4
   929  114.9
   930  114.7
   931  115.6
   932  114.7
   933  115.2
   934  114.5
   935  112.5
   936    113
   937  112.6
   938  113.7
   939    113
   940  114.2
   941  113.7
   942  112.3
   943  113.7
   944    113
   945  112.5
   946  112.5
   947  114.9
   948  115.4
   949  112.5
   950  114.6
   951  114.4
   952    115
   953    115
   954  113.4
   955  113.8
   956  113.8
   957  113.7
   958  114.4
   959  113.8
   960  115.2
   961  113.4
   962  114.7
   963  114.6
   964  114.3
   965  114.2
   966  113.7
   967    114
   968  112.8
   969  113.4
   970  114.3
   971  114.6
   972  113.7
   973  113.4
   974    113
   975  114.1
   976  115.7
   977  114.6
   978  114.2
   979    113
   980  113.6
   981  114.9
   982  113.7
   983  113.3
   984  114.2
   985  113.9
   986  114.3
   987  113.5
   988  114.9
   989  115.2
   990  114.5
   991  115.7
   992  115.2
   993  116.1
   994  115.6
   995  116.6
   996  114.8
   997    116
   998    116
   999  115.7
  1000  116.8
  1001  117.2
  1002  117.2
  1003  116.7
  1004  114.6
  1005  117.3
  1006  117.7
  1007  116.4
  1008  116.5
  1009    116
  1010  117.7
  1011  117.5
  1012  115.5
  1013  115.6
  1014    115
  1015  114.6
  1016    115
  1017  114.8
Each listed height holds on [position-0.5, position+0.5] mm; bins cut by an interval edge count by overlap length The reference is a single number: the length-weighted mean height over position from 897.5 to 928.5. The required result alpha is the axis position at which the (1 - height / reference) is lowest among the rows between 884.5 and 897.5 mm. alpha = 896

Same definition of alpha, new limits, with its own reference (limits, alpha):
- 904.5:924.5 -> 922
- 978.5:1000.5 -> 1000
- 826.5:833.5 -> 831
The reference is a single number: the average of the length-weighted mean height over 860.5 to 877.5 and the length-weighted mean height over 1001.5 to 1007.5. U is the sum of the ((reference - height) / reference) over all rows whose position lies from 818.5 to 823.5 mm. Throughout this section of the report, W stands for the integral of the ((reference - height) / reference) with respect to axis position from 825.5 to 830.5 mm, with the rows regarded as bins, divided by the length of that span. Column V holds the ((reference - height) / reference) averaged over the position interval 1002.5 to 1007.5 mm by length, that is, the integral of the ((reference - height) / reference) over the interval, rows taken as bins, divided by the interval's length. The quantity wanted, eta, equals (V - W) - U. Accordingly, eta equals -0.45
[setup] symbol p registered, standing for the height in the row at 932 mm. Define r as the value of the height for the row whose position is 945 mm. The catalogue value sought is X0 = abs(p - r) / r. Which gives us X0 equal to 0.02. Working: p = 114.7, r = 112.5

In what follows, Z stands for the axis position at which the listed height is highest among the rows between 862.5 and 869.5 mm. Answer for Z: 863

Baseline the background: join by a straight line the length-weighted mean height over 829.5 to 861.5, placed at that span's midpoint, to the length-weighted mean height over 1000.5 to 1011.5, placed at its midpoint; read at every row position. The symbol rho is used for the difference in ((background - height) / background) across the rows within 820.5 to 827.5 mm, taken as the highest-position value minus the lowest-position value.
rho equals 0.004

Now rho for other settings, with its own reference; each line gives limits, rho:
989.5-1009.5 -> -0.001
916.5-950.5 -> -0.006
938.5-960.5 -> -0.006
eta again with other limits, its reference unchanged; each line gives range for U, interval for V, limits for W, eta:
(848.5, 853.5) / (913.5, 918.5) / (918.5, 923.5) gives -0.29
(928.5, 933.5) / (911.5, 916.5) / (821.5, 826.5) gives 0.08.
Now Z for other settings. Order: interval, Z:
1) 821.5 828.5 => 823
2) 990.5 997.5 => 995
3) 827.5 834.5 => 831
